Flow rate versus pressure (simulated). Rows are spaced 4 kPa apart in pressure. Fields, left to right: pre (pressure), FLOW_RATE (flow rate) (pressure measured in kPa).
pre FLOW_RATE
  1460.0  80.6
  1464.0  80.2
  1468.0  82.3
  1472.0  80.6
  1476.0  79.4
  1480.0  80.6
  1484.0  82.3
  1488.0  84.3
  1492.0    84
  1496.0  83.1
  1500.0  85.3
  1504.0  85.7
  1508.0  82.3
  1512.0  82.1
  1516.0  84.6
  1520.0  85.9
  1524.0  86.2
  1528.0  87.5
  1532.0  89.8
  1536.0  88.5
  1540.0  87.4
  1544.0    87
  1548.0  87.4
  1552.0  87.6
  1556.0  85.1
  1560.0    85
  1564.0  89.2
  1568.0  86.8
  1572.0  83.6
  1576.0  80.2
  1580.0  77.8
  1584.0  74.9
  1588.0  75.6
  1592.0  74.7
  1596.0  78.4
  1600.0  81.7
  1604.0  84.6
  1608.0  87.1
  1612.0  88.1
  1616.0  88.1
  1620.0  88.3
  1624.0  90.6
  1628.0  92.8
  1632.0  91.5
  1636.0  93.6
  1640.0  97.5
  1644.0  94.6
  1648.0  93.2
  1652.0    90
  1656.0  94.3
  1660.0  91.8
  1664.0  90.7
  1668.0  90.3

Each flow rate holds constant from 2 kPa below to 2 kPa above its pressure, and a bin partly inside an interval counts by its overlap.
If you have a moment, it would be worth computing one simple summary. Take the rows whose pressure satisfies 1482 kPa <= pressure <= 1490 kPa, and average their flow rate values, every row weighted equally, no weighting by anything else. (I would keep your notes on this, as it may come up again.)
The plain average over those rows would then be 83.3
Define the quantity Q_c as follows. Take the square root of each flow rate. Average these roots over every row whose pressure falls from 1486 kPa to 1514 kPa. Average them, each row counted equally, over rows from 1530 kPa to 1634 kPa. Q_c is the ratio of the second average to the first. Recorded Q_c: 1.01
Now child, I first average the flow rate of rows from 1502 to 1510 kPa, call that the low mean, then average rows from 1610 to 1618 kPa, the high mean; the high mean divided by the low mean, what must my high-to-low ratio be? 1.05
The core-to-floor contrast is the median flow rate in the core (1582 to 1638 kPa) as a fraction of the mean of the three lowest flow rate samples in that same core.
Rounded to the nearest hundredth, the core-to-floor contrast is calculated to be 1.17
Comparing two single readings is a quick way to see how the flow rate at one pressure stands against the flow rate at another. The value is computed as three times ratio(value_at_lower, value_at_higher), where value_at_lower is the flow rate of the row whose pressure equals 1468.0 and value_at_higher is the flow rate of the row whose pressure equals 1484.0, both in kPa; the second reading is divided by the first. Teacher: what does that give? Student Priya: 3.0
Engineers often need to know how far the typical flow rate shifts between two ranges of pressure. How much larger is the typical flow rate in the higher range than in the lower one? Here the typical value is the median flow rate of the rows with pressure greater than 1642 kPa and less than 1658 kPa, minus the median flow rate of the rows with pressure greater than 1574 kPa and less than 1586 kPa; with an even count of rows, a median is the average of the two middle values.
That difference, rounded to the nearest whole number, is 16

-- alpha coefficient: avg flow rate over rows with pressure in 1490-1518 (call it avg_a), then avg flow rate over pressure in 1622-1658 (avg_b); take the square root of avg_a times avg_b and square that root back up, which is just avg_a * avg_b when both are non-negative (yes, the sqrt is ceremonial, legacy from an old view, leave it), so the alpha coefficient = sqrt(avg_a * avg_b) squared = 7810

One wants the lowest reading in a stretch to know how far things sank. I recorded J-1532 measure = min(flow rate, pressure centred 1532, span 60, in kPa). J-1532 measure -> 82.1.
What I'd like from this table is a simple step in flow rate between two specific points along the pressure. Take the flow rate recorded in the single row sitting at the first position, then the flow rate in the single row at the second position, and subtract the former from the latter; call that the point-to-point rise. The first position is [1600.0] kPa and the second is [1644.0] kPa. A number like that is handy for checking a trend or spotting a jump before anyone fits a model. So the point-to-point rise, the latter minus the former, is 13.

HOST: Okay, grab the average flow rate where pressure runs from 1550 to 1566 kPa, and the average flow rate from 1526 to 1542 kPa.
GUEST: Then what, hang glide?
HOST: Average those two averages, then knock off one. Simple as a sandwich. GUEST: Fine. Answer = 87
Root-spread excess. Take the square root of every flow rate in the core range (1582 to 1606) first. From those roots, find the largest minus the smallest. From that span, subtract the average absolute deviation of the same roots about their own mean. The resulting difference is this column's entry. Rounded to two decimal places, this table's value 0.37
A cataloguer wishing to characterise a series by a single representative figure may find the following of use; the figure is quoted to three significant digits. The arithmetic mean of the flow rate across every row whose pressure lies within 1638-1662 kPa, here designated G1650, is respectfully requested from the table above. 93.6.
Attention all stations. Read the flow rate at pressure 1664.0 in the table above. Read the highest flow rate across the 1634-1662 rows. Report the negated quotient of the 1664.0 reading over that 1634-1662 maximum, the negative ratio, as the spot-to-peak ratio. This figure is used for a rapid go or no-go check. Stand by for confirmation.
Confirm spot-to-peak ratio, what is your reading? -0.93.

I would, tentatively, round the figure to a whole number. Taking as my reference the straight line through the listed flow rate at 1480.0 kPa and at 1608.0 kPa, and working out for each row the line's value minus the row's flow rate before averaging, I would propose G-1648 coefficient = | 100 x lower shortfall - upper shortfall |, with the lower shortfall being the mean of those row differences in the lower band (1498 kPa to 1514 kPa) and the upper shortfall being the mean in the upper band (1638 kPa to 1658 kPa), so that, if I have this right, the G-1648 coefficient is 188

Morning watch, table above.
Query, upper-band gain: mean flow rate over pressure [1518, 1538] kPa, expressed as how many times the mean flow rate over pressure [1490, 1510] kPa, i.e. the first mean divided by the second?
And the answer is 1.04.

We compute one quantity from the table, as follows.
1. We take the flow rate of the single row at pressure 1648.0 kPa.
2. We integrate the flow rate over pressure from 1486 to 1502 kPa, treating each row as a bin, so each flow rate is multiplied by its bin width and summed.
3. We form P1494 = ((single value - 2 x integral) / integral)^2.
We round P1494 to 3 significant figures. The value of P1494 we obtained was 3.73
